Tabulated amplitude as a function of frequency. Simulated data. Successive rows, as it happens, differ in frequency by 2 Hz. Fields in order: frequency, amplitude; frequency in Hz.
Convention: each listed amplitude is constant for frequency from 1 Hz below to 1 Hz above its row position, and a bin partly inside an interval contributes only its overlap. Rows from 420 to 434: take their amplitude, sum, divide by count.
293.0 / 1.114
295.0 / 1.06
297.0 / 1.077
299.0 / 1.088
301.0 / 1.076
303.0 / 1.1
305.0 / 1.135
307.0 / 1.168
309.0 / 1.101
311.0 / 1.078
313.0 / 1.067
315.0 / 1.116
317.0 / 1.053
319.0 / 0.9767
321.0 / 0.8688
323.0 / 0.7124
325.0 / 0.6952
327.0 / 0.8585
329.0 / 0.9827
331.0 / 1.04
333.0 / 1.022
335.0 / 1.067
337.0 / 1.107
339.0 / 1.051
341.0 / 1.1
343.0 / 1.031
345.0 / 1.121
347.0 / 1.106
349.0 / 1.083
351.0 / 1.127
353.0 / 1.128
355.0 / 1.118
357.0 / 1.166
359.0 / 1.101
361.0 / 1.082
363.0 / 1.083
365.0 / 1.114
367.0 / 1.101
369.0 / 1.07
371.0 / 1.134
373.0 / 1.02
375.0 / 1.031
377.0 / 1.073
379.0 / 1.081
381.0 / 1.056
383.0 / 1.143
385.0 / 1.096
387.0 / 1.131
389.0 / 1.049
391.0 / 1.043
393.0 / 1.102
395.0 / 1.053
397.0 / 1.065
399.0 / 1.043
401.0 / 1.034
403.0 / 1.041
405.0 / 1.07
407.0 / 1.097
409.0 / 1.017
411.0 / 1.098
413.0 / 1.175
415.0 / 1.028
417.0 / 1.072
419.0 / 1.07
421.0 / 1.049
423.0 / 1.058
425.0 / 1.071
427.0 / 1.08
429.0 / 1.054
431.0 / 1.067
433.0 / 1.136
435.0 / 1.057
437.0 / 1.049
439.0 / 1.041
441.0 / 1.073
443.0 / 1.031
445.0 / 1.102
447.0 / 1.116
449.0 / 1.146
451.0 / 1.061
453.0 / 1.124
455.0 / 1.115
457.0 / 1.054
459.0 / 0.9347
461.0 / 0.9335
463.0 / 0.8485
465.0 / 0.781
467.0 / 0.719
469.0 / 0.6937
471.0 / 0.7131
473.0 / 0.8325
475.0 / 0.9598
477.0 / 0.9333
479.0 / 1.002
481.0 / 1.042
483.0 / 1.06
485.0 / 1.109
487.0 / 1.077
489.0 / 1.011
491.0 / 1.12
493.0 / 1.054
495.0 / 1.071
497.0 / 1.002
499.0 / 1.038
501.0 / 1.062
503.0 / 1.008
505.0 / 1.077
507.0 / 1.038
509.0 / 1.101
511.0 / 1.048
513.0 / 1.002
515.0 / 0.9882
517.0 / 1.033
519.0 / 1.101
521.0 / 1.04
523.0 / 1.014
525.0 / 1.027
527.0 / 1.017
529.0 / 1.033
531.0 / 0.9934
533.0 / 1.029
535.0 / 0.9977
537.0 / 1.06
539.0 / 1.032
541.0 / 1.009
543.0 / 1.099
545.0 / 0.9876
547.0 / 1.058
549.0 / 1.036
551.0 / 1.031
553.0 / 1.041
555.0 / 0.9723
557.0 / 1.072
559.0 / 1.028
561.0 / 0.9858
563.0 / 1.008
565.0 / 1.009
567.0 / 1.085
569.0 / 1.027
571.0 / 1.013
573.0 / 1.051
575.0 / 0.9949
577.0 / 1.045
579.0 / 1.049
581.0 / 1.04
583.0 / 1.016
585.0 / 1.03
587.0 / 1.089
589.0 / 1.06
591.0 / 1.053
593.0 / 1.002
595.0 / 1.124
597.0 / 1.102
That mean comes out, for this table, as 1.07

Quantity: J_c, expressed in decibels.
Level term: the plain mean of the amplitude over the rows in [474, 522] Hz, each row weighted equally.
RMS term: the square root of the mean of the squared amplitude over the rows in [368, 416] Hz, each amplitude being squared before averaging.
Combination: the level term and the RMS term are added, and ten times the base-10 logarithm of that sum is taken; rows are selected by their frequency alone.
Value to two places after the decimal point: 3.25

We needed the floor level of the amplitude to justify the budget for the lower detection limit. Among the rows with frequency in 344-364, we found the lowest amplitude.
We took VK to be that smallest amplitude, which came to 1.082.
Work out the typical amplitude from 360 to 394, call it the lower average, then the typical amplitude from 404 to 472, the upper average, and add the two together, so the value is 2.10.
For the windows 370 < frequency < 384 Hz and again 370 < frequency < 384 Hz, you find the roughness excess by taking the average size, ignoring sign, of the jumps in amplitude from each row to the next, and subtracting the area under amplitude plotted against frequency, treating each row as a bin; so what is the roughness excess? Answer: -15.0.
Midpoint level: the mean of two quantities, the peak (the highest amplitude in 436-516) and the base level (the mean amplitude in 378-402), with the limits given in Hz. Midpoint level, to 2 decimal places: 1.11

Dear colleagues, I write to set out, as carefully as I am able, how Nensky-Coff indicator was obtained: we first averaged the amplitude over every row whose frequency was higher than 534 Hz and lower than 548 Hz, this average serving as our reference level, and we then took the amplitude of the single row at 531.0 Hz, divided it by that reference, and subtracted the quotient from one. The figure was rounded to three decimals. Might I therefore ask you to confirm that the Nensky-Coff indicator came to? 0.040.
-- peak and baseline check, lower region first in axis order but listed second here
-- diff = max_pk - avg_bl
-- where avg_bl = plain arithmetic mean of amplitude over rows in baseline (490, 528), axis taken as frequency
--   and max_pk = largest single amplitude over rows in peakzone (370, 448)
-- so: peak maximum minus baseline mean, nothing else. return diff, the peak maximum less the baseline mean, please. 0.131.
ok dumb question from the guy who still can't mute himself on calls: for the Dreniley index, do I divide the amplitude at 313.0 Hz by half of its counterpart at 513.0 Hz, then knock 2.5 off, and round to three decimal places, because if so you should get -0.370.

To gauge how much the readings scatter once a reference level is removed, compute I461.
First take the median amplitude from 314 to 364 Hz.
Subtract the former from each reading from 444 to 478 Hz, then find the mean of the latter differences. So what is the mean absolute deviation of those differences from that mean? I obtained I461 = 0.13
